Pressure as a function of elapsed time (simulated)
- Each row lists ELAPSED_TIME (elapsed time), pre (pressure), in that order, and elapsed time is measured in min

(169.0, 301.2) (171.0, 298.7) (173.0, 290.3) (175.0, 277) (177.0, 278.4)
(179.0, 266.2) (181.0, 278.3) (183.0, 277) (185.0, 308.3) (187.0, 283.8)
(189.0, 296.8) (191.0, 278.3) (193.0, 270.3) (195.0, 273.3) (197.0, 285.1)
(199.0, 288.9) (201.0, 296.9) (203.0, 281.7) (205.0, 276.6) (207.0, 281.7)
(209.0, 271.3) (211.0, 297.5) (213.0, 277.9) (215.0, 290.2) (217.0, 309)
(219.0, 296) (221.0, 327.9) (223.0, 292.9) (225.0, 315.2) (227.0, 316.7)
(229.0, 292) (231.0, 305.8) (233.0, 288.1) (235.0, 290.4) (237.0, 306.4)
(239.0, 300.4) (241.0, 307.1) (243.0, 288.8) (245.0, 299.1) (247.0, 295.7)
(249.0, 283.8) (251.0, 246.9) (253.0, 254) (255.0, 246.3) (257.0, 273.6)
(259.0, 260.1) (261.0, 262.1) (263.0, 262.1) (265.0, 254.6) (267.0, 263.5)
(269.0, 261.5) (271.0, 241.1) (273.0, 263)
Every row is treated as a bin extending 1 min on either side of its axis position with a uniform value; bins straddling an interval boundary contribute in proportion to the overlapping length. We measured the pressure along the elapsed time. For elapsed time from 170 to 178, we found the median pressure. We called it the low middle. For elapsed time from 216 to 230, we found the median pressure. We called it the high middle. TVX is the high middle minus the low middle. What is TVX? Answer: 25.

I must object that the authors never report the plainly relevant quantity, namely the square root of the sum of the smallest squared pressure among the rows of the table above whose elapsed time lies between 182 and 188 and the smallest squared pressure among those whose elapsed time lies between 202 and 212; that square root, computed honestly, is 388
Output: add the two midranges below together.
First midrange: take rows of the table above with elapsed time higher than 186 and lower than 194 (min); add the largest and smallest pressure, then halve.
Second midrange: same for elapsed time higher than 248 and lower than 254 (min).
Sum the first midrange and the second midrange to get 549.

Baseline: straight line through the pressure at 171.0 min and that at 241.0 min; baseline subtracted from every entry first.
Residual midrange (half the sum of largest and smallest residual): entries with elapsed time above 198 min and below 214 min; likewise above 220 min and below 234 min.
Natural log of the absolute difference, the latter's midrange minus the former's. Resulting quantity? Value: 3.1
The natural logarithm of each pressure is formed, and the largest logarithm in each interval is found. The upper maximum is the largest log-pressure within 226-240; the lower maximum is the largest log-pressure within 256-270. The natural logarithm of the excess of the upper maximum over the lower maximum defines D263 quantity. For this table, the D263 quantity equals -1.9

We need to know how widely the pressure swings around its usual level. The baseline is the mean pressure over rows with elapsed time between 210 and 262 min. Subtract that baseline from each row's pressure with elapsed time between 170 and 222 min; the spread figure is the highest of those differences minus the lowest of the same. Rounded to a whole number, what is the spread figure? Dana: 62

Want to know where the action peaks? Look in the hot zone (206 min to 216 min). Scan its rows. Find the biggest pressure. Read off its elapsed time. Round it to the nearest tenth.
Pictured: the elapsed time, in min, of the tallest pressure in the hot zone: 211.0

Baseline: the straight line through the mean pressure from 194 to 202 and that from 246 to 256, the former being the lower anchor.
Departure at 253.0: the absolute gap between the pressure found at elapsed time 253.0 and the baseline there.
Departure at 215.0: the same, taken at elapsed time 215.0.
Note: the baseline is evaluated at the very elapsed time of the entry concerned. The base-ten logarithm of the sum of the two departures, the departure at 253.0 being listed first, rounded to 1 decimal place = 1.3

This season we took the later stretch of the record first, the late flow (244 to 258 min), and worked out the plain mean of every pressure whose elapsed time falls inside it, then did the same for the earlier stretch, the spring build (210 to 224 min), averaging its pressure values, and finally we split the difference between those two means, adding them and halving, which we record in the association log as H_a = 285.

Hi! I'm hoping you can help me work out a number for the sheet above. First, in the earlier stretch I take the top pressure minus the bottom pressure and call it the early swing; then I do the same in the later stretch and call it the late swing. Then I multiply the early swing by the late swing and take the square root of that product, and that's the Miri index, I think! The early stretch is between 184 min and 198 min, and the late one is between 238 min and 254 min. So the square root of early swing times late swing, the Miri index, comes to 48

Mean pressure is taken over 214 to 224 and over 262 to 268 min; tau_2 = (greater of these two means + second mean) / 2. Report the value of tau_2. 282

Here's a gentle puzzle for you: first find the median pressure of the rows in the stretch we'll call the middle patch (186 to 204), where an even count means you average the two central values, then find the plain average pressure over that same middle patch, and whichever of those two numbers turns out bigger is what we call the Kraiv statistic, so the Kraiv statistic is 284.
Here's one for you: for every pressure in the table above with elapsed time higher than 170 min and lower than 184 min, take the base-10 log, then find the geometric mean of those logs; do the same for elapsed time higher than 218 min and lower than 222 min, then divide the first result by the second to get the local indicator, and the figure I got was 0.98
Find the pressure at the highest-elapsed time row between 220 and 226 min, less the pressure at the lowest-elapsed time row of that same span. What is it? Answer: -13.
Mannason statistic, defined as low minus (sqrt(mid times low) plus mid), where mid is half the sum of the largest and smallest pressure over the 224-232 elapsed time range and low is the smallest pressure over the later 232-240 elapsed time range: -312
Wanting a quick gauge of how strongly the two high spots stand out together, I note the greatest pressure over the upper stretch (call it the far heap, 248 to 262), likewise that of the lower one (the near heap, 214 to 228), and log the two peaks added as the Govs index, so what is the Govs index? 612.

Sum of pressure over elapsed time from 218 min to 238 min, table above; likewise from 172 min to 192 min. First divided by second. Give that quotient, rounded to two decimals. 1.07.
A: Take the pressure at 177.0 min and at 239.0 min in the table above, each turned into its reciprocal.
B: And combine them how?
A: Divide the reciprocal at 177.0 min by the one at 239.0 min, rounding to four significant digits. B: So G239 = 1.079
